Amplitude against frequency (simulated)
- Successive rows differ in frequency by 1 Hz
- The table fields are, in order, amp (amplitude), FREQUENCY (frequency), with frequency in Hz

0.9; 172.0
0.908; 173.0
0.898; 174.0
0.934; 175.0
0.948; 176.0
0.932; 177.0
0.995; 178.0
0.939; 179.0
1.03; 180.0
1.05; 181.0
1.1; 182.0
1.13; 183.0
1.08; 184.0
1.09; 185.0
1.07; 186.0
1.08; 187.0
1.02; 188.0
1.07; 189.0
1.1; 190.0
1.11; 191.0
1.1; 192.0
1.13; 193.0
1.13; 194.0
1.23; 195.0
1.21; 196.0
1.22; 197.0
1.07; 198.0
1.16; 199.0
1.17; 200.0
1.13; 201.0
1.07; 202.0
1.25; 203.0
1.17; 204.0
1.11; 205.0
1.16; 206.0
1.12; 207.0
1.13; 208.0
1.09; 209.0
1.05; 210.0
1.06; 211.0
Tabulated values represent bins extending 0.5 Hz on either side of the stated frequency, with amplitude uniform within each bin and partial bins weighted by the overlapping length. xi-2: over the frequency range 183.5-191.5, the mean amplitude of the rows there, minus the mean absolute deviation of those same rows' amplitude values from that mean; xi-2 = 1.06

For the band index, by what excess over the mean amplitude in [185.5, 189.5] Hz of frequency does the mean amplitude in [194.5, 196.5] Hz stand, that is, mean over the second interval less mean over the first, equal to 0.16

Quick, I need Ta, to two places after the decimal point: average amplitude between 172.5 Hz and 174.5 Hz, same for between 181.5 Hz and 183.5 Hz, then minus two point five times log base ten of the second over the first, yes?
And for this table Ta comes -0.23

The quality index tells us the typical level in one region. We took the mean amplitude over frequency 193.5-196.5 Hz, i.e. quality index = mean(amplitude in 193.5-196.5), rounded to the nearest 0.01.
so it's 1.19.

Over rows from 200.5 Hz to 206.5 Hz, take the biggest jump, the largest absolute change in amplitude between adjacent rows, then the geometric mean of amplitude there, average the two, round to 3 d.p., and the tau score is 0.663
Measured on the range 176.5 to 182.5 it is 0.548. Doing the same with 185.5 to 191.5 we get 0.567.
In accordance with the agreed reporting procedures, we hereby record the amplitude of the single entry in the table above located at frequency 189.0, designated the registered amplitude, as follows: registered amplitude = 1.07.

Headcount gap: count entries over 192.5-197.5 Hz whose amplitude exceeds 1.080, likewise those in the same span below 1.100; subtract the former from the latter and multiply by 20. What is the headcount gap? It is -100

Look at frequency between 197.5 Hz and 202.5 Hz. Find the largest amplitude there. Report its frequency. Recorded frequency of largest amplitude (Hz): 200.0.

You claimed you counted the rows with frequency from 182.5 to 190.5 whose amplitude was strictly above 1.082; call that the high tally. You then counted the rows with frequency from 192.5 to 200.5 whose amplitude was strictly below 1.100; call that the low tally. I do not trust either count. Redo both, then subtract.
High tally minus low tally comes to 2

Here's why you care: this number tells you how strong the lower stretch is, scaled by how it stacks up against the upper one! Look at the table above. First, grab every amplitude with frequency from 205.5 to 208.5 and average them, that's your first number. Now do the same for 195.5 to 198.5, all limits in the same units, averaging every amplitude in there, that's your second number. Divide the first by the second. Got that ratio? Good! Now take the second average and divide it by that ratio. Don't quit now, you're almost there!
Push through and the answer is 1.20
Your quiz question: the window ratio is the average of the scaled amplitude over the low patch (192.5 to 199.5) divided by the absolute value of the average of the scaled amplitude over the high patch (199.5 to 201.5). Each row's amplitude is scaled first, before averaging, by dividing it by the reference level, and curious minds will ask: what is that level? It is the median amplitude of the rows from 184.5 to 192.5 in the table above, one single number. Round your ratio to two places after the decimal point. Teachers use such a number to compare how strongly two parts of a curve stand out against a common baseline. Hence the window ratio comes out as 1.01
